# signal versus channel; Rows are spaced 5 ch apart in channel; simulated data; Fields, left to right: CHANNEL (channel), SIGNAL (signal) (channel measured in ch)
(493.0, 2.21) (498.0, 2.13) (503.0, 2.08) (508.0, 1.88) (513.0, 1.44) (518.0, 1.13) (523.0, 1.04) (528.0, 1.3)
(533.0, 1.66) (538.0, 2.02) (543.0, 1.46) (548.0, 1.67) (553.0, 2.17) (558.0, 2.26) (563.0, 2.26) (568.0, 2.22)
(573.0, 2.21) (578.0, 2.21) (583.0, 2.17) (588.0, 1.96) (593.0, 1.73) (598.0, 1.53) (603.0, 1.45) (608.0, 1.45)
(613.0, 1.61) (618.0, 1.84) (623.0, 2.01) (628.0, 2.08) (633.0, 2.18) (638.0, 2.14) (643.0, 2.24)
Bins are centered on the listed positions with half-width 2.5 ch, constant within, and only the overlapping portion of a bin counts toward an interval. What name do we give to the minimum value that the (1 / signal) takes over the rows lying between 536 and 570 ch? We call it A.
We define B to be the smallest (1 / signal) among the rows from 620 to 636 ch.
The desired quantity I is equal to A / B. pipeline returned 0.96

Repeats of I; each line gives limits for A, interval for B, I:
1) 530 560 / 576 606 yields 0.98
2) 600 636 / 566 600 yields 1.02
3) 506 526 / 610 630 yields 1.11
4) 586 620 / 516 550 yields 1.03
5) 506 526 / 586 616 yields 1.04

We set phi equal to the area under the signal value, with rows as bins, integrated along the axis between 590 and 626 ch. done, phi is 60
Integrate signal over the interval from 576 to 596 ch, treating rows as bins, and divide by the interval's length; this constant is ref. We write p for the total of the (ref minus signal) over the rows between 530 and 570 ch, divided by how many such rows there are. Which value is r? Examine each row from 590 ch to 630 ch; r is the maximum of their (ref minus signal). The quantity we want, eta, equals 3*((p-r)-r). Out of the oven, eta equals -3.2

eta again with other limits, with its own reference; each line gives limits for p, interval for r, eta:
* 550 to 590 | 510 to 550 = -6.3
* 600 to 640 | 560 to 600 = -2.4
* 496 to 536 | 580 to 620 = -2.0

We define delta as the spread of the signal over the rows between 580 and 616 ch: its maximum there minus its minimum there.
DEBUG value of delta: 0.72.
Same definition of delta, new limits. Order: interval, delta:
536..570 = 0.80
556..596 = 0.53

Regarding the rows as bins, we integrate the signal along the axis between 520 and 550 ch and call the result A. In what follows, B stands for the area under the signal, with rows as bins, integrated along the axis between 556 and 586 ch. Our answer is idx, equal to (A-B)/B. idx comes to -0.32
